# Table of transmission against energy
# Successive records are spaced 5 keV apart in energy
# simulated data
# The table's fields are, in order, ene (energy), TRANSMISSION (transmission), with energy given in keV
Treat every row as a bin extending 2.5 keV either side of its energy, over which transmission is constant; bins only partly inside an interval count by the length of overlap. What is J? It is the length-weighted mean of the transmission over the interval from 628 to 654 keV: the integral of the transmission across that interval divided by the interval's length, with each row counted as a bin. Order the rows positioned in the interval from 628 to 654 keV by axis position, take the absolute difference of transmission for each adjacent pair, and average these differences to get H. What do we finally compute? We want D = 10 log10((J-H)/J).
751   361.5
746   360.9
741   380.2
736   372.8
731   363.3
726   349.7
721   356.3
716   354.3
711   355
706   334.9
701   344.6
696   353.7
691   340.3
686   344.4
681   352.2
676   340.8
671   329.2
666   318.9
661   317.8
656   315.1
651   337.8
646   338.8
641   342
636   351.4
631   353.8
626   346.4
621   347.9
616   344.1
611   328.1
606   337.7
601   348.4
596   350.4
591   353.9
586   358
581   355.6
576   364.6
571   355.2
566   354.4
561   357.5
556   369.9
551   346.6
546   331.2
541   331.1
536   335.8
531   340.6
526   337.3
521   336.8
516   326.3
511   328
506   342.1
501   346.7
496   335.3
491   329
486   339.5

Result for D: -0.05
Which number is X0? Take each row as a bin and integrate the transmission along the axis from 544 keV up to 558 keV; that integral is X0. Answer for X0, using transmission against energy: 4888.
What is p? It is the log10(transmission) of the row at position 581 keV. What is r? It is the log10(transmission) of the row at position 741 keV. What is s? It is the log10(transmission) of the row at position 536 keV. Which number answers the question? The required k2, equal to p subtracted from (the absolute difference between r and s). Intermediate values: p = 2.55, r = 2.58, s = 2.53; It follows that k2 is -2.50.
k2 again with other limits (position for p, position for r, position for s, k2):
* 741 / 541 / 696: -2.55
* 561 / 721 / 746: -2.55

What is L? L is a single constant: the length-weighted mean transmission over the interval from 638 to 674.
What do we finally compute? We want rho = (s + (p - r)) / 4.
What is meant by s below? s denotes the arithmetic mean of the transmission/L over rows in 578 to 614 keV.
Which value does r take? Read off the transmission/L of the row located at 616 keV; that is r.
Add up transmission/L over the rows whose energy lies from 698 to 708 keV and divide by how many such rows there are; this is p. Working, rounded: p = 1.03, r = 1.05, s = 1.06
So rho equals 0.261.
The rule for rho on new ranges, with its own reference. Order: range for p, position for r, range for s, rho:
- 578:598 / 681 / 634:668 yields 0.254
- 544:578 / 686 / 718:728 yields 0.276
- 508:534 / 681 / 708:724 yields 0.256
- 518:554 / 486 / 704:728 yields 0.264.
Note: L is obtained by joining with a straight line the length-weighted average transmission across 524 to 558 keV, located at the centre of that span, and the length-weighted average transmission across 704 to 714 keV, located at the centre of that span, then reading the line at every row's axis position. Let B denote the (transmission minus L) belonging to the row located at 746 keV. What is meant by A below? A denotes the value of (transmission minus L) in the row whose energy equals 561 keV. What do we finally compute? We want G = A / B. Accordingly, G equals 1.1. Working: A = 16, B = 14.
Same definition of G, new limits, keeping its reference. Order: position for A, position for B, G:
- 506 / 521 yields -0.4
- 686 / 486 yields 1.9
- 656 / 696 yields -3.6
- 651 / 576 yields -0.3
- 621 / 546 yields -0.4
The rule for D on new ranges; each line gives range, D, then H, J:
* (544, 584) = -0.13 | 10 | 355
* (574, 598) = -0.06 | 5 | 356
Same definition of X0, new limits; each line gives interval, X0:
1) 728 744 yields 5937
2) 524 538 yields 4732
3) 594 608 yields 4838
